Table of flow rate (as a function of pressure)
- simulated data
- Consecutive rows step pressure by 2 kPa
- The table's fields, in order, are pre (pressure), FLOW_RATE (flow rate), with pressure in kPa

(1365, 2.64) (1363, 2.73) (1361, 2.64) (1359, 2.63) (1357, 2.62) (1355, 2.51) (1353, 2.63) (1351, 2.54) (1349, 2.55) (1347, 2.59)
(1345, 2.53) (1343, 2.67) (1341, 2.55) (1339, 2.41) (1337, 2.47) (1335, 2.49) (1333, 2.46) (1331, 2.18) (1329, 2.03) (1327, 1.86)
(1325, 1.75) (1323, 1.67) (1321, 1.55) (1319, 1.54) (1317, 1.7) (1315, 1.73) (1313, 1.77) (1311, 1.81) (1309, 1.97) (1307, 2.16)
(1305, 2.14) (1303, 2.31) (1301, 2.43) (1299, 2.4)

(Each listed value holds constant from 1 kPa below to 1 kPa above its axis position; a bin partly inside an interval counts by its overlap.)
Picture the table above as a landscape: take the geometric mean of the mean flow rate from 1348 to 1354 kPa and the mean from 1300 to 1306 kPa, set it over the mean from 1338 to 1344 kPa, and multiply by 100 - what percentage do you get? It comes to 96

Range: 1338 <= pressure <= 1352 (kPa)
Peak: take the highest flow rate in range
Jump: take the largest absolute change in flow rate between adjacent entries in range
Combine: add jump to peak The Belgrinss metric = 2.81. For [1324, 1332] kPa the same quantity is 2.35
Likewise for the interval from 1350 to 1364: 2.85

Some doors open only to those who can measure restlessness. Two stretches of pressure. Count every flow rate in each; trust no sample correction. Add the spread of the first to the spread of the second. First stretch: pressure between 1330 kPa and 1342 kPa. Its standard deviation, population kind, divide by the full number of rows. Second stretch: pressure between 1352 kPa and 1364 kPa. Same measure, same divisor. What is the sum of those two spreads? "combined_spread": 0.18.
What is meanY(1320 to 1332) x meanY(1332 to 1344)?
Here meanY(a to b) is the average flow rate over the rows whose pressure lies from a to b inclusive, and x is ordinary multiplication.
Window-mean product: 4.6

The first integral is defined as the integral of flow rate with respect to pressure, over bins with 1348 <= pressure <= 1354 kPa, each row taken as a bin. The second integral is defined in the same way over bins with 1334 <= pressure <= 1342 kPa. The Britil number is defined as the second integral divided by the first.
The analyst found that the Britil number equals 1.28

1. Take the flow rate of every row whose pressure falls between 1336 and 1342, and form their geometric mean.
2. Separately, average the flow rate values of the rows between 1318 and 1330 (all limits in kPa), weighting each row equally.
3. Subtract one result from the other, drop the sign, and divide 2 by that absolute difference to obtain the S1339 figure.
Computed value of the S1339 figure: 2.7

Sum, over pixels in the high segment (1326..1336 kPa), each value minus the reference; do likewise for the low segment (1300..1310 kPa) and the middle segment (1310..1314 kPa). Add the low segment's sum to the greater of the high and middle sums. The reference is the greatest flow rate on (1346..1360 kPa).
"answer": -3.8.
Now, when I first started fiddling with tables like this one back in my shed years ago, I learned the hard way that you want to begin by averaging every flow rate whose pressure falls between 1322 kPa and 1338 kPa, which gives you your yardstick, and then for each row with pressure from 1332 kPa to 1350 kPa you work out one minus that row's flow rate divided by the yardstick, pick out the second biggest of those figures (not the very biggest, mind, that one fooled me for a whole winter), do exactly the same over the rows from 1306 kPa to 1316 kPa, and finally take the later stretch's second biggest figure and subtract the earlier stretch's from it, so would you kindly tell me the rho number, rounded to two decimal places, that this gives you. -0.33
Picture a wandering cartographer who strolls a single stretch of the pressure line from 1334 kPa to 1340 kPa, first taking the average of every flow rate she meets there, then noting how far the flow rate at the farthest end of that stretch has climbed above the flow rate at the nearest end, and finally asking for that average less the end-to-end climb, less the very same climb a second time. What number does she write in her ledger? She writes 2.62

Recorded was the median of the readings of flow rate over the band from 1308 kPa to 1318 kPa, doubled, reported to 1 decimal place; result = 3.5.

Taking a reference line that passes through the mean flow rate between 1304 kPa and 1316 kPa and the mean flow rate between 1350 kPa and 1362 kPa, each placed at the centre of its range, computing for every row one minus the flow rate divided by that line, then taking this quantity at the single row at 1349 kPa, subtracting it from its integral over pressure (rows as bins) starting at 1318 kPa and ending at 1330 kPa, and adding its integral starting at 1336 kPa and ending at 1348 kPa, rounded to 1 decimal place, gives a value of 1.6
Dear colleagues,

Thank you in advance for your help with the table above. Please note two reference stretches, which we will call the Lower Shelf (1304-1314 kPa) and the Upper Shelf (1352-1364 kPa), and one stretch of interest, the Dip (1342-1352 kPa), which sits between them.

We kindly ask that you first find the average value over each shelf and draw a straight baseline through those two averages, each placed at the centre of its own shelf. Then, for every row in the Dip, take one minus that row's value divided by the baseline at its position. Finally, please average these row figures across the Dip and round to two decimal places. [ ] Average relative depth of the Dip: -0.04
